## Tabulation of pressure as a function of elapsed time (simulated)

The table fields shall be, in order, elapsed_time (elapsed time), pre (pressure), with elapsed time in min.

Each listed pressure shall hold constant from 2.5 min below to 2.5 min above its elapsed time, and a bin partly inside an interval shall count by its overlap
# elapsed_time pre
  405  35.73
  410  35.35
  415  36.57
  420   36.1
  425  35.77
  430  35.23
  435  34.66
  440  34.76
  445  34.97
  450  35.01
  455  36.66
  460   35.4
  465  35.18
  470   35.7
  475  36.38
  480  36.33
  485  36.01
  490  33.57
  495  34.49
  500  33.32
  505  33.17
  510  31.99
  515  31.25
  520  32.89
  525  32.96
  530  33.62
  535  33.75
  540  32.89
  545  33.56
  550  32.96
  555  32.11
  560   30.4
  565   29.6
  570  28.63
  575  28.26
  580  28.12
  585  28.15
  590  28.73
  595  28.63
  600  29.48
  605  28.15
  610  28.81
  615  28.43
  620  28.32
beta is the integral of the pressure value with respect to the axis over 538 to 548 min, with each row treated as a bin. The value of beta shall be 332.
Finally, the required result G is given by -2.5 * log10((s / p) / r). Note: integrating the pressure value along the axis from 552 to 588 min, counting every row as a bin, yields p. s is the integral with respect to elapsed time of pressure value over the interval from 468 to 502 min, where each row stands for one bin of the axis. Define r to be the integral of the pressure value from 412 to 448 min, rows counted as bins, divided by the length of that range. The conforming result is 3.74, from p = 1057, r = 35.4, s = 1194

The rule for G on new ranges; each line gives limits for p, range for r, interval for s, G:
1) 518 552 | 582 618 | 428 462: 3.58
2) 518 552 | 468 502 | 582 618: 3.96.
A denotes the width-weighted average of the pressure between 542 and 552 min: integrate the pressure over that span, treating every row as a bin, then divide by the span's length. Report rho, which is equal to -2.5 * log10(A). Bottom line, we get -3.80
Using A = 33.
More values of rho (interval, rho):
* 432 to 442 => -3.85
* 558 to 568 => -3.69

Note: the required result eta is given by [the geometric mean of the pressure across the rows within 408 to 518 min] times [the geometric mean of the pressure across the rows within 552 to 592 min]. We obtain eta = 1019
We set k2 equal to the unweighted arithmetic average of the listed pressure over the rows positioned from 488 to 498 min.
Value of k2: 34.0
